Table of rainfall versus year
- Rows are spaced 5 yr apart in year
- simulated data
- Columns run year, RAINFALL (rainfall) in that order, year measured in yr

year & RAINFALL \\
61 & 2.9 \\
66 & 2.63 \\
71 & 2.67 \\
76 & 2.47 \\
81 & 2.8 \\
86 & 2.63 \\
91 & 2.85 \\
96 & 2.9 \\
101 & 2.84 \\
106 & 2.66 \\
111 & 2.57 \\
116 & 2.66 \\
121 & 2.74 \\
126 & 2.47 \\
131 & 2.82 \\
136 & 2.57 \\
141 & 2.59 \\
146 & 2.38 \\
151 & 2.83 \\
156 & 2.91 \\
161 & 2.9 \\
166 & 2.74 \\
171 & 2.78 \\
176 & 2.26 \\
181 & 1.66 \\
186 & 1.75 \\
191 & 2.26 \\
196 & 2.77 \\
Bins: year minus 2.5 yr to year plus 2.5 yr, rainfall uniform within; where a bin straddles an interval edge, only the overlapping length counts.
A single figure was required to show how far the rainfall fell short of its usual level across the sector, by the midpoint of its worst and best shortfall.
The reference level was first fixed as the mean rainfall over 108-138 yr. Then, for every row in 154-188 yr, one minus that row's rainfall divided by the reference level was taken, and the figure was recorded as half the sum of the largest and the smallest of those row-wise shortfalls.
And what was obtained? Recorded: 0.13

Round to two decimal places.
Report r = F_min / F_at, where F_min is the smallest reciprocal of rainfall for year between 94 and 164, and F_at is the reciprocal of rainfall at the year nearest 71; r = 0.92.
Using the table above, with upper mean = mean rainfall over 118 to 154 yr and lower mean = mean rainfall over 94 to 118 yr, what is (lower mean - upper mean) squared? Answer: 0.01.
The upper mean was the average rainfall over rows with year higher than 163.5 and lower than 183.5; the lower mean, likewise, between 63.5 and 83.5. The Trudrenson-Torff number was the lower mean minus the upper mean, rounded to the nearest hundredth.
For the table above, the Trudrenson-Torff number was 0.28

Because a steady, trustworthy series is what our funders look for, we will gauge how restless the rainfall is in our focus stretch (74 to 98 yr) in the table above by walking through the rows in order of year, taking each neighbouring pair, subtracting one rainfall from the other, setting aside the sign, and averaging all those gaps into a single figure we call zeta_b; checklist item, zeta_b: 0.19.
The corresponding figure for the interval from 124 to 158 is 0.23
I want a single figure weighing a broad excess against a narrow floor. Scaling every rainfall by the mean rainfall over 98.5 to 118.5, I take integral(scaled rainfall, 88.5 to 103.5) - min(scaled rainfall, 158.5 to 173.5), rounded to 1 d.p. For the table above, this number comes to 15.0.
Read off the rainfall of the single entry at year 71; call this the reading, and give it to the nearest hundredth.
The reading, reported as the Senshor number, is 2.67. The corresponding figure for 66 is 2.63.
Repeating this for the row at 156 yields 2.91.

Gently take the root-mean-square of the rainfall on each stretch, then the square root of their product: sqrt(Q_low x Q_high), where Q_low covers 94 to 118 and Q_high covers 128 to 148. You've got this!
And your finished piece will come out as 2.66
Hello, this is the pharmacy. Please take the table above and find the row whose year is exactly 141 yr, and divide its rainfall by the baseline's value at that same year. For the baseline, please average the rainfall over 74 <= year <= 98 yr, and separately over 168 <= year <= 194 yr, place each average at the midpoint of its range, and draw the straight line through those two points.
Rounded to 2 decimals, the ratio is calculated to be 1.08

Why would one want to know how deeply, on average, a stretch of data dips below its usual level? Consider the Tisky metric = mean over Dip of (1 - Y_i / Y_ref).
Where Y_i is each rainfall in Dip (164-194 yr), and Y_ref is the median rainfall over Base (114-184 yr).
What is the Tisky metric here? 0.170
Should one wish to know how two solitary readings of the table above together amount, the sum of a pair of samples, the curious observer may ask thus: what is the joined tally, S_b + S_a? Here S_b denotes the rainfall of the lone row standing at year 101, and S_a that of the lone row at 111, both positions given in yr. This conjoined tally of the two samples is 5.41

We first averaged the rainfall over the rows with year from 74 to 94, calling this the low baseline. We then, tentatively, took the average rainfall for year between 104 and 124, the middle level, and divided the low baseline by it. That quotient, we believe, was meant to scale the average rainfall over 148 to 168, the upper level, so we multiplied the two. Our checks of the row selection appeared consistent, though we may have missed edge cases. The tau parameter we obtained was 2.9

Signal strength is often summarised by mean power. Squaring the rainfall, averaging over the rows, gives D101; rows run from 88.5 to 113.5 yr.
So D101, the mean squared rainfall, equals 7.7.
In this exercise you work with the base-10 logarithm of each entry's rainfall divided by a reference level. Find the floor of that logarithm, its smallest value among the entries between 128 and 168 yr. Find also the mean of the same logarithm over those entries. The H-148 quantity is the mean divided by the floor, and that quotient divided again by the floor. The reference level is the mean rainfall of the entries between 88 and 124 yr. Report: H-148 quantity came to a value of -1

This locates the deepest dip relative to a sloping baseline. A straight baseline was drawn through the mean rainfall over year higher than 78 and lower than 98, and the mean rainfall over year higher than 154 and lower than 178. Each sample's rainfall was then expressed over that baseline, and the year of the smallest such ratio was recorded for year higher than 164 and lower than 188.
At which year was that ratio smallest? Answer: 181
